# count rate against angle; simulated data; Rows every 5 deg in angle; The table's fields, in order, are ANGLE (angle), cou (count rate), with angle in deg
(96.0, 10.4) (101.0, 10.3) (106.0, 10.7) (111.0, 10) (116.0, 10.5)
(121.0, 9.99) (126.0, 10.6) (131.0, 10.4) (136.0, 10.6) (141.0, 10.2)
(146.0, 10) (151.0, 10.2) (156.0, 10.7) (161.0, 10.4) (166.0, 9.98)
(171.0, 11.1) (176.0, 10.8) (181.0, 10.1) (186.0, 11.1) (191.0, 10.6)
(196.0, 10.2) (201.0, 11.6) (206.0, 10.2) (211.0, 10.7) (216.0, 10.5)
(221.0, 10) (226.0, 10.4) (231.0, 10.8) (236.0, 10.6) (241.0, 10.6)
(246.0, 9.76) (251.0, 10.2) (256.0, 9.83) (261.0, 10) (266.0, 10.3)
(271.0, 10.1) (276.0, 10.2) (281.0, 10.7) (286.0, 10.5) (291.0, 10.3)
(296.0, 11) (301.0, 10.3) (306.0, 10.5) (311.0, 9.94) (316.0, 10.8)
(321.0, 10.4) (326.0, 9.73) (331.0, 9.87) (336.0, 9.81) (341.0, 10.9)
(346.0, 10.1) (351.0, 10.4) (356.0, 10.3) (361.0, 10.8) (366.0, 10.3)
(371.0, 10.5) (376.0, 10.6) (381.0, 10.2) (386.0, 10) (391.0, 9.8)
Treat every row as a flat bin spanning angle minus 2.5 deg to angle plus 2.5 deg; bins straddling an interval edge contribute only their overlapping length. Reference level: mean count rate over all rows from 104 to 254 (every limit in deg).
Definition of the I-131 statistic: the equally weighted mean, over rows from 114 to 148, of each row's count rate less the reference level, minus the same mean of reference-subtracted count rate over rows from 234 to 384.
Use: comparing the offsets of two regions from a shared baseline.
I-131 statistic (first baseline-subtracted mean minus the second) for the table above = 0.01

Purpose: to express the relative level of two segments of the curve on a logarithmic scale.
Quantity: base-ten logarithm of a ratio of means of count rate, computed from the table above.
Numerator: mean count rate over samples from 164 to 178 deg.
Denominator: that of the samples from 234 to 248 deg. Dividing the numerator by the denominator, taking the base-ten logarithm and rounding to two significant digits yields 0.013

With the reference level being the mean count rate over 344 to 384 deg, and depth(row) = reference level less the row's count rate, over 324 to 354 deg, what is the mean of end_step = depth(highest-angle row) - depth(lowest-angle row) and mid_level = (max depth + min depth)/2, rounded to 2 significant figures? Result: -0.29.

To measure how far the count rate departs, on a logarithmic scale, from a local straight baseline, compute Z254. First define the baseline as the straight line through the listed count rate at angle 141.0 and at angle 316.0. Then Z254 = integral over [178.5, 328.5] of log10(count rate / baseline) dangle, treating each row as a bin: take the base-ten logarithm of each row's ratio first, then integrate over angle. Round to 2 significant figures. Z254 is -1.2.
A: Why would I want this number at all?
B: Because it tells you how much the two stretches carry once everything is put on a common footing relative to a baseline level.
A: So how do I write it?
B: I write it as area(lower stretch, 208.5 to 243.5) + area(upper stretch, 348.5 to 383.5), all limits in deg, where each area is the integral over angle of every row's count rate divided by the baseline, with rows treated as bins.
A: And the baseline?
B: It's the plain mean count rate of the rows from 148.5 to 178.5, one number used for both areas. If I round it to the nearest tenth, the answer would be 69.7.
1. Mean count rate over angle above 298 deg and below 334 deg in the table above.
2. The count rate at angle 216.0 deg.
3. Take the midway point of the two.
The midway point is 10.4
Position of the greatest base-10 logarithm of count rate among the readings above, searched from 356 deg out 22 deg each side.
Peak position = 341.0 deg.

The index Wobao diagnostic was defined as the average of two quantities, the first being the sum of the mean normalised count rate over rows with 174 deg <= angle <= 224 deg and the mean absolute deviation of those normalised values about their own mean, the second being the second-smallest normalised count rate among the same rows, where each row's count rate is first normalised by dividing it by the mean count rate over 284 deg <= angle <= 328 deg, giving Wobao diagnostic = 1.01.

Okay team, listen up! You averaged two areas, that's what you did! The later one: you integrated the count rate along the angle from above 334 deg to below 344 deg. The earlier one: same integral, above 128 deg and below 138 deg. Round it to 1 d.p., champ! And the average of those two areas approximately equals 104.3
